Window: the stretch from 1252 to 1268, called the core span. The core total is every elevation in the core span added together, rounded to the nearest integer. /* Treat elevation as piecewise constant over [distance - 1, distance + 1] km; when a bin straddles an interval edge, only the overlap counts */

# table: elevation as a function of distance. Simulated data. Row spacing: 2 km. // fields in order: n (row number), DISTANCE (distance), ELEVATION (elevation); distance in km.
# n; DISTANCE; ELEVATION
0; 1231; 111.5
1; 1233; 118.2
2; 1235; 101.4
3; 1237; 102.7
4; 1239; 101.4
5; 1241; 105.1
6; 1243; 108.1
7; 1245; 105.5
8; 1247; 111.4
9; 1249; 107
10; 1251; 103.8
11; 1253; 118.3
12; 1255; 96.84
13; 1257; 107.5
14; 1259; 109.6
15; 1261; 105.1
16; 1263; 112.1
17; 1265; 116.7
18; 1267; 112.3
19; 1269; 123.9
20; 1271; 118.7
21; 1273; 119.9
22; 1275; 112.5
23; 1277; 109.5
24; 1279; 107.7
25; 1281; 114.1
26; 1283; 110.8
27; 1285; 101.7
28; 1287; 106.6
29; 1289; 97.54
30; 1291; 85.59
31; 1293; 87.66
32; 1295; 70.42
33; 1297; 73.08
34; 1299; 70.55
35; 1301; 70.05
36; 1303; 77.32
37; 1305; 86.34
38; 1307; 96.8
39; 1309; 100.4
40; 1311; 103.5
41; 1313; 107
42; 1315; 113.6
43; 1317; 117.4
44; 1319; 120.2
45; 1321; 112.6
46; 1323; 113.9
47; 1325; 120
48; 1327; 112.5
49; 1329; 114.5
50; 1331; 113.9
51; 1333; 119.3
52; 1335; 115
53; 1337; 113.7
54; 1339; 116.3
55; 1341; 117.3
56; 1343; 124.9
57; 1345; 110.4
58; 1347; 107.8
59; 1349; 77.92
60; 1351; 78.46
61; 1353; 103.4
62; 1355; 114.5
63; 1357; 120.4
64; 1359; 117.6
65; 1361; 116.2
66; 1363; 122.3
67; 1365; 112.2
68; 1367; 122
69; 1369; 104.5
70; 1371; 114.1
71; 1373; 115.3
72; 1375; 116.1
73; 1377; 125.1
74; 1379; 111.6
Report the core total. 878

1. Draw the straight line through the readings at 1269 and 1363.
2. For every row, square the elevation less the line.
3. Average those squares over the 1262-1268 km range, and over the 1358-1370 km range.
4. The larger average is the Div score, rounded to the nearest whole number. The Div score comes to 110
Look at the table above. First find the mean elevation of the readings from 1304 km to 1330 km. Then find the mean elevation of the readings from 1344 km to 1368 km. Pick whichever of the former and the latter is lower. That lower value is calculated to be 109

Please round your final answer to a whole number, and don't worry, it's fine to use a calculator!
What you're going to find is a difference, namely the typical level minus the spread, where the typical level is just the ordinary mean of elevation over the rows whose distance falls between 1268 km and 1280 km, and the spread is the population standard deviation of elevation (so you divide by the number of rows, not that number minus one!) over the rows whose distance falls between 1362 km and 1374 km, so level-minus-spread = 109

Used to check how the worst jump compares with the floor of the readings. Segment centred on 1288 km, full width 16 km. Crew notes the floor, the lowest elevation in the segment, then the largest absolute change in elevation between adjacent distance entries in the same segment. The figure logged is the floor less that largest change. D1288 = 53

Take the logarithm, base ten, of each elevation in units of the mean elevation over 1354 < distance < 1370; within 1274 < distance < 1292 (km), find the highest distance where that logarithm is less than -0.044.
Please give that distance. 1291 km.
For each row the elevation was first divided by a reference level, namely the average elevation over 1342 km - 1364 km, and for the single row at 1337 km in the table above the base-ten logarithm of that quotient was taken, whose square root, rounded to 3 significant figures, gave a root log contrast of 0.142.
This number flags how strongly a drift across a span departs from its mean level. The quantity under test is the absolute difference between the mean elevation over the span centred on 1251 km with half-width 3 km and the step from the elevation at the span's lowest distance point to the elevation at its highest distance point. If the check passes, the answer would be 98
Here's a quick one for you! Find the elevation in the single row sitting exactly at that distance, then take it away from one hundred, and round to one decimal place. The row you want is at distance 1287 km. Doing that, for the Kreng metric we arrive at -6.6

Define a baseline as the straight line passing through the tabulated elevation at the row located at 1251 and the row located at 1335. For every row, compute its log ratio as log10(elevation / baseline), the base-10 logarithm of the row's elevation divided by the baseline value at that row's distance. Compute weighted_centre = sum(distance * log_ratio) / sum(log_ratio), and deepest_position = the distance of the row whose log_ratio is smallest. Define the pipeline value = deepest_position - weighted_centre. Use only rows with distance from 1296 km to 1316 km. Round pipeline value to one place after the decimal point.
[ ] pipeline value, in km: -0.9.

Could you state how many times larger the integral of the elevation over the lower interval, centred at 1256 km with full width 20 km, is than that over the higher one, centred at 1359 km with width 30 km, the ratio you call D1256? 0.7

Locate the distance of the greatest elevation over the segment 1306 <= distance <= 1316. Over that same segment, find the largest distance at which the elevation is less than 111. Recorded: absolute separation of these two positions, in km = 2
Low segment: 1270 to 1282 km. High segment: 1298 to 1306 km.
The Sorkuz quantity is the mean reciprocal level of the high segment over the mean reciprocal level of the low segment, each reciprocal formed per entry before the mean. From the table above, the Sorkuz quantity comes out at 1.50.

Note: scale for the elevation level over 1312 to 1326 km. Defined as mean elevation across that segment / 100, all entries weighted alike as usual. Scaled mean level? 1.15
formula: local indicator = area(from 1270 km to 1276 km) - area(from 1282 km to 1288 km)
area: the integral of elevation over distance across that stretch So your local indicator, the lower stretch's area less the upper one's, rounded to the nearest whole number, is 64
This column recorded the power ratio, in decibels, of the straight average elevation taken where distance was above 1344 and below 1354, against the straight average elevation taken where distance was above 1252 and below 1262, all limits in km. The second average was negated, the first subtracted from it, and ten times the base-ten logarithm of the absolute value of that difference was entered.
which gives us 23.1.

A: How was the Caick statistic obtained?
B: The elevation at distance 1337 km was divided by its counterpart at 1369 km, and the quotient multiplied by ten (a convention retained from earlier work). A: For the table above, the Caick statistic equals 10.9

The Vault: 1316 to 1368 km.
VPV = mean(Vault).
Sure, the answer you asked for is 113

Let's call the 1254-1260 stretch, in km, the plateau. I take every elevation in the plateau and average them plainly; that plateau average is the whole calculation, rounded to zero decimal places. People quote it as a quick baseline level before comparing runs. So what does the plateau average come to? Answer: 105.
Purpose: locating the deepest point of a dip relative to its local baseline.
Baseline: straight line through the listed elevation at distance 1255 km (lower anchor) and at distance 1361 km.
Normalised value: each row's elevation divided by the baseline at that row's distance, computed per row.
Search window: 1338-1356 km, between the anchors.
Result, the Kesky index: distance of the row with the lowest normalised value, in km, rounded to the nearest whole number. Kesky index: 1349 km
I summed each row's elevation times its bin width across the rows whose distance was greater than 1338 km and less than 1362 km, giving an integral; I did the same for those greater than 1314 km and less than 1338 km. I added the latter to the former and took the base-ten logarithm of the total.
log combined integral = 3.73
